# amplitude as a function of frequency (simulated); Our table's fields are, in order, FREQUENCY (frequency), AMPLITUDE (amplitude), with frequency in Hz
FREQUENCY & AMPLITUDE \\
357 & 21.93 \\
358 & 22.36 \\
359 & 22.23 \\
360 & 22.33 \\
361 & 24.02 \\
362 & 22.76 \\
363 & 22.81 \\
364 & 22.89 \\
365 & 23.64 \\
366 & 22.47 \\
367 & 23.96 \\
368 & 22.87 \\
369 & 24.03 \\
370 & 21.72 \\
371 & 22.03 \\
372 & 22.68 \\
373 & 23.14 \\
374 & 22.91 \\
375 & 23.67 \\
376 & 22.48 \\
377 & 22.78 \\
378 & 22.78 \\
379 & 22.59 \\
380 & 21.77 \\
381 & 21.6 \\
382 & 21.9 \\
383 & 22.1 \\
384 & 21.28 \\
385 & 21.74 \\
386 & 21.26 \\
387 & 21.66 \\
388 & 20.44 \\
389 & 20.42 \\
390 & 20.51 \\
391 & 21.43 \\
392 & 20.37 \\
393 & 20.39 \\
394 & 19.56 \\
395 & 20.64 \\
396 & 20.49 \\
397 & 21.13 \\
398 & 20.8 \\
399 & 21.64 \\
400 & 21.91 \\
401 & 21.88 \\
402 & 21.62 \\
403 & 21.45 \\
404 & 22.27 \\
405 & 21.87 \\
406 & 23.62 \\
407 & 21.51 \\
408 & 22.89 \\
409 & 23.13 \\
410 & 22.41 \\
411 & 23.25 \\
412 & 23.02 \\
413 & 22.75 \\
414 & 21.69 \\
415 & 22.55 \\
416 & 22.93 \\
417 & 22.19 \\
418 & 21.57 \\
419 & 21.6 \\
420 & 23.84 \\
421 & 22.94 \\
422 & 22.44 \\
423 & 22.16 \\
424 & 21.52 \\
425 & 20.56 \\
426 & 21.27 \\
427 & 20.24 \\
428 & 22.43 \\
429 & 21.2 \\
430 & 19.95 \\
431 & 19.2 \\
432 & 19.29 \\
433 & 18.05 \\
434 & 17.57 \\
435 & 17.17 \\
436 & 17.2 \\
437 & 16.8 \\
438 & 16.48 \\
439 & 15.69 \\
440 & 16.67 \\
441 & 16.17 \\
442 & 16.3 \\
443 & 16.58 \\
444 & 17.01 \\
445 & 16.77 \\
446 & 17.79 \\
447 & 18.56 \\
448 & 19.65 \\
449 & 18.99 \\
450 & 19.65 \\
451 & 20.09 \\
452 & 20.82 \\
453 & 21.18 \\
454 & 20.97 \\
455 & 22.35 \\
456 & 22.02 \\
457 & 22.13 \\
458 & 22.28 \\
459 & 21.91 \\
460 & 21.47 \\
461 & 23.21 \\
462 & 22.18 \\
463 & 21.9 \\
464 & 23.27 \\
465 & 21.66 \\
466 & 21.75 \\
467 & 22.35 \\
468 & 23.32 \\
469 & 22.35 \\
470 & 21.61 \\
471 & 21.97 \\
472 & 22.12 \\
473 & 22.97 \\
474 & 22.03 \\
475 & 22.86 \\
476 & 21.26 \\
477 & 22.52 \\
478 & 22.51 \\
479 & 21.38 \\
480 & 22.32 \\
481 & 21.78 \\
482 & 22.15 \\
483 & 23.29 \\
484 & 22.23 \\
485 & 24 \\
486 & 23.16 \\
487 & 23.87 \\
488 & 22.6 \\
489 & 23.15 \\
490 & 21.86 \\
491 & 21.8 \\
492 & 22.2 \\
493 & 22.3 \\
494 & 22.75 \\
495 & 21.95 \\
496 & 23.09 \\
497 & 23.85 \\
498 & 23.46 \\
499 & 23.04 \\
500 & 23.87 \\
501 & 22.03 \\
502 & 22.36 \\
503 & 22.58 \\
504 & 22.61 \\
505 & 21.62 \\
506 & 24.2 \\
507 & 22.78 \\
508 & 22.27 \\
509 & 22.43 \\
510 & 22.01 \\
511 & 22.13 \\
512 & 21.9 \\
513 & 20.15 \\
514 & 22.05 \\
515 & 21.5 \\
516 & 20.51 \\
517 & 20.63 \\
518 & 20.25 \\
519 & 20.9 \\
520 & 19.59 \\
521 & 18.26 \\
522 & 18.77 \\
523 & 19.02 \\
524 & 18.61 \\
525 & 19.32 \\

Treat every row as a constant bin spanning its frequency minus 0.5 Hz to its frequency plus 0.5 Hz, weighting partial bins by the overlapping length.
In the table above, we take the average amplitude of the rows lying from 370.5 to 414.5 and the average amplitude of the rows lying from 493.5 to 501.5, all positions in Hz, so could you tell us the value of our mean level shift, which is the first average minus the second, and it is -1.2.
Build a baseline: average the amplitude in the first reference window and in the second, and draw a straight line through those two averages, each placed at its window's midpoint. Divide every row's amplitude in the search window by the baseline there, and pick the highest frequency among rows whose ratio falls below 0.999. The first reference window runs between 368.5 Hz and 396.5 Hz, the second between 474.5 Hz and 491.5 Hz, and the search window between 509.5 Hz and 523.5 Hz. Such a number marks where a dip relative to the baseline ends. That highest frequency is 523 Hz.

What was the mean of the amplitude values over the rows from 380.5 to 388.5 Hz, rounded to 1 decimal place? 21.5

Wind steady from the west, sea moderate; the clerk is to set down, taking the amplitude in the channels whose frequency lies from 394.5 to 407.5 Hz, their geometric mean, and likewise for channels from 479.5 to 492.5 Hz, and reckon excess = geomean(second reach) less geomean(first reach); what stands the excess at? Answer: 1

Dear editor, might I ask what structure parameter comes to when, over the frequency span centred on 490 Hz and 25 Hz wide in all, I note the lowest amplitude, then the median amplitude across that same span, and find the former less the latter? -1.1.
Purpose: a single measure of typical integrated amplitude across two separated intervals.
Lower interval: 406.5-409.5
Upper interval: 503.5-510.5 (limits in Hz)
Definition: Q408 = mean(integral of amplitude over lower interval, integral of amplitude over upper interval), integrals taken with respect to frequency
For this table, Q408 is 113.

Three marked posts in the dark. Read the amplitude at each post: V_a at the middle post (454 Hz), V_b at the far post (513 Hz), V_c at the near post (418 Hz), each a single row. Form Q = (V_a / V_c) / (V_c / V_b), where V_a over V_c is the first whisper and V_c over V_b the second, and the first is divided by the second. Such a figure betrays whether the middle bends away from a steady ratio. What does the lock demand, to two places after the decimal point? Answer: 0.91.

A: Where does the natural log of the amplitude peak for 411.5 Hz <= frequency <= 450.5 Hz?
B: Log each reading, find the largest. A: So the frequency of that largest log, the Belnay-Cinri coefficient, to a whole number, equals 420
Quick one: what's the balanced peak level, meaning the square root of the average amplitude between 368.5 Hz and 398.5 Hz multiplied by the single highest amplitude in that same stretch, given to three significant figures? 22.8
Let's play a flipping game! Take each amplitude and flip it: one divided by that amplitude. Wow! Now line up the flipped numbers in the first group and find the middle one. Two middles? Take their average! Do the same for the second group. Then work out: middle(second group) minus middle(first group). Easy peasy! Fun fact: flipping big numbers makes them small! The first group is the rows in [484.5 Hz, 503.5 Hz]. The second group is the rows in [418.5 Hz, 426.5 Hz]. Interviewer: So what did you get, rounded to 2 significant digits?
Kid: 0.0018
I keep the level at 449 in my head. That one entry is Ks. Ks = 18.99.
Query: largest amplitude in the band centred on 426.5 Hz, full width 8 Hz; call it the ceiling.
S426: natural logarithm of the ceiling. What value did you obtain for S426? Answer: 3.11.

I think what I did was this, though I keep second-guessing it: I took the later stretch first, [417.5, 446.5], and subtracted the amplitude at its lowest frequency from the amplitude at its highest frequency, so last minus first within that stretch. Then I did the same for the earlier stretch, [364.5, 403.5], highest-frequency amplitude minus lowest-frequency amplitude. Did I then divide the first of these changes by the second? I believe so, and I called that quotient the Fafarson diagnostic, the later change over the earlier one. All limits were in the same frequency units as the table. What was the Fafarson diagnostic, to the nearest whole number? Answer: 2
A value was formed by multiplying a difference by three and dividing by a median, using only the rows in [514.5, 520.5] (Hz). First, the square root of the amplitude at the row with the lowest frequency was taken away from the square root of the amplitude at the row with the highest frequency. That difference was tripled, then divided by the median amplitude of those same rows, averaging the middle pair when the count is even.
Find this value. -0.03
